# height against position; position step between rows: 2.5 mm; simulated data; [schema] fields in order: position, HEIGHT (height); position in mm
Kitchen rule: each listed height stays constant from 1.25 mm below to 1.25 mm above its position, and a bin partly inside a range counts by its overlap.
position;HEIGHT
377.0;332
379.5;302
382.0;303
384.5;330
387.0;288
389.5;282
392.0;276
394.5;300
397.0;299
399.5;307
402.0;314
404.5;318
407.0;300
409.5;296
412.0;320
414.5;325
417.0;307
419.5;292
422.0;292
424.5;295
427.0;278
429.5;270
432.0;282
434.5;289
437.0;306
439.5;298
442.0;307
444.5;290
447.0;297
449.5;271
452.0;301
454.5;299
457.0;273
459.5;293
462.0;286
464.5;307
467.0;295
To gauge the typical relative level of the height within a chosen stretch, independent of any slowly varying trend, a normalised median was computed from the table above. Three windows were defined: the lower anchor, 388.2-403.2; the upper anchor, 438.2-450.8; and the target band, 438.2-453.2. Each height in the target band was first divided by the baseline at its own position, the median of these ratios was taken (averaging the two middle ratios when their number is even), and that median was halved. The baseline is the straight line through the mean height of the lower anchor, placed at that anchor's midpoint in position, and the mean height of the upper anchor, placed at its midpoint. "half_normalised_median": 0.508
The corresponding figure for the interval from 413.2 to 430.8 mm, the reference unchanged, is 0.496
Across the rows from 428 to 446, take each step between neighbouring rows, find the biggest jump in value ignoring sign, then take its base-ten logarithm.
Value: 1.23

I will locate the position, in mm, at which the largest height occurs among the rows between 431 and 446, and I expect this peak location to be 442.0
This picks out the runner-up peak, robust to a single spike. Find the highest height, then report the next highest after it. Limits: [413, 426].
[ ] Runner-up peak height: 307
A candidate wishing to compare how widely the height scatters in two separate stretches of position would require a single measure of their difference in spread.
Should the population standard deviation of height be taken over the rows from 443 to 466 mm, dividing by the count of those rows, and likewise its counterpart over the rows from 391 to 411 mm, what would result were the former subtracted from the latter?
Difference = 0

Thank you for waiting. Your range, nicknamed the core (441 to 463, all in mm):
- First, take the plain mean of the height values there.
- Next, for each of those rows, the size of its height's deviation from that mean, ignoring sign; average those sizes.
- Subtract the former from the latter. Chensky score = -281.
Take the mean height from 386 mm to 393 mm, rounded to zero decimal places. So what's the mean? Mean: 282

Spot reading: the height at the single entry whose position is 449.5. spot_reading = 271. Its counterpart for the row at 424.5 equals 295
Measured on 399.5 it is 307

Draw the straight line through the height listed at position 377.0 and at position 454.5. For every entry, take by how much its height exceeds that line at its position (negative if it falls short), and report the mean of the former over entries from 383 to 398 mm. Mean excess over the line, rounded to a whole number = -30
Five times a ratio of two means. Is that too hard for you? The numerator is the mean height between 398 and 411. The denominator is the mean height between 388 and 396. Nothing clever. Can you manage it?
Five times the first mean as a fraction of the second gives 5.4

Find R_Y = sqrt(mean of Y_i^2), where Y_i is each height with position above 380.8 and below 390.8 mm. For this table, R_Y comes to 301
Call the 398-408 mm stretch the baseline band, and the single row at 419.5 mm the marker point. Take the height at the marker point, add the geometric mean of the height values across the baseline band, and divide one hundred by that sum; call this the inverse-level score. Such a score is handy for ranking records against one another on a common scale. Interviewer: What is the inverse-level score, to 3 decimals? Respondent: 0.166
